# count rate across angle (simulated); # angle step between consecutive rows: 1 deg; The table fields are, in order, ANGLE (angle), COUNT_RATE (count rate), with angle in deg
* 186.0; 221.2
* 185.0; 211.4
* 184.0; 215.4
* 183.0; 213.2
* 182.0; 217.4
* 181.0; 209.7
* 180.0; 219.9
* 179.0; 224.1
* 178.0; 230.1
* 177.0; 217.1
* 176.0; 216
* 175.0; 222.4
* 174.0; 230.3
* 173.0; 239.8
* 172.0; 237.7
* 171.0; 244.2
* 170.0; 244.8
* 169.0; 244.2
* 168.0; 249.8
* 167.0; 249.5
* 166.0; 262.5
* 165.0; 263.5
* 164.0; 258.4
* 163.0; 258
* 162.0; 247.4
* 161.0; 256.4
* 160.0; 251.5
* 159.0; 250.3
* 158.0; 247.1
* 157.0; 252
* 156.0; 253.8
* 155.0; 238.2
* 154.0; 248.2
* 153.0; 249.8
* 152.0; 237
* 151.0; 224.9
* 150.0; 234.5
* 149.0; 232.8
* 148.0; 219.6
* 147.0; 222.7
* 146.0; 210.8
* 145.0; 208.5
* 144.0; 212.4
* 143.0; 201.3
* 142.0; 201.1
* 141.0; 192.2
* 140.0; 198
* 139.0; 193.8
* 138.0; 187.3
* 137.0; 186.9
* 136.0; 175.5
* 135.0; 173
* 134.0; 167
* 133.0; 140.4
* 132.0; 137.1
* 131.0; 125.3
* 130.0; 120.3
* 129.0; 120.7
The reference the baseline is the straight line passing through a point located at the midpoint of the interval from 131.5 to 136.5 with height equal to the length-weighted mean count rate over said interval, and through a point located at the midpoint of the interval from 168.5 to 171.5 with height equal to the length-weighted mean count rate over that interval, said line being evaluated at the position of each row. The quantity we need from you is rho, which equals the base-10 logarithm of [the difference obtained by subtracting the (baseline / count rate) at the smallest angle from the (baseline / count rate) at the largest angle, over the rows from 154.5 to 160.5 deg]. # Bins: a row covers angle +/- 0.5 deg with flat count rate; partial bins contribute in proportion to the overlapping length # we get -3.0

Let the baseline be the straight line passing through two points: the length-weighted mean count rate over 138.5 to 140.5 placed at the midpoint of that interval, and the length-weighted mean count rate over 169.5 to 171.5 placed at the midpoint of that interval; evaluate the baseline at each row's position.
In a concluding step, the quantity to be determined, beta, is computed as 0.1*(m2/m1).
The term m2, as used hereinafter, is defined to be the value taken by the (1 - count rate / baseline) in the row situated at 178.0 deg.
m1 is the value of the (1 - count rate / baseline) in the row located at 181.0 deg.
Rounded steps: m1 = 0.2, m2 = 0.10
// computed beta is 0.05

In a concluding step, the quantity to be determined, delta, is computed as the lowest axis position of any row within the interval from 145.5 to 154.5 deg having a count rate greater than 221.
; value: 147.0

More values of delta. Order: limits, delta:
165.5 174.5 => 166.0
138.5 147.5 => 147.0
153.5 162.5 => 154.0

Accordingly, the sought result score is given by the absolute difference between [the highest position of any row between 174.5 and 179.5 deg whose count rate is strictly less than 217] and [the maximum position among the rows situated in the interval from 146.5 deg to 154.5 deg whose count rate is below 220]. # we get 28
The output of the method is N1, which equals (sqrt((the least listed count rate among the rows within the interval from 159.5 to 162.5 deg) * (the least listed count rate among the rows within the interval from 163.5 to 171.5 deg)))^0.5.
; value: 15.7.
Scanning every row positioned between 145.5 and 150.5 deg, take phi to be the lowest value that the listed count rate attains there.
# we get 210.8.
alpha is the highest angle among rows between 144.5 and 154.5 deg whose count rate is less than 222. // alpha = 148.0 deg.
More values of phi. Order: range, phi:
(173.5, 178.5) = 216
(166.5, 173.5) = 237.7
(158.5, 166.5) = 247.4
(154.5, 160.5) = 238.2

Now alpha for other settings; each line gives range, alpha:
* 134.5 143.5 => 143.0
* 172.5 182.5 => 182.0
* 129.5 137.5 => 137.0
